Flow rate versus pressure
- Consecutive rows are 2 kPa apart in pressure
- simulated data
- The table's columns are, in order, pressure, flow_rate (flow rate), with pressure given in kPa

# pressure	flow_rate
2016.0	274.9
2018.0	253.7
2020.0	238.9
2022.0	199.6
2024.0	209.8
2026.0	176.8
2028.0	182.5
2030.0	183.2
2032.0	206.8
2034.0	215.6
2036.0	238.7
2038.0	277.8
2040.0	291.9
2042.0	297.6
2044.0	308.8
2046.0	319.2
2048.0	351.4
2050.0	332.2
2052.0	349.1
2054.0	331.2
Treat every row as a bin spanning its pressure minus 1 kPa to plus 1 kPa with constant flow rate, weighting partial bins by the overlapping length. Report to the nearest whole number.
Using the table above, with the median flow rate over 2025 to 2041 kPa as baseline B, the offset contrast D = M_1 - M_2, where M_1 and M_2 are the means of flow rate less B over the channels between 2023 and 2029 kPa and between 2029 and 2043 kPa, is -55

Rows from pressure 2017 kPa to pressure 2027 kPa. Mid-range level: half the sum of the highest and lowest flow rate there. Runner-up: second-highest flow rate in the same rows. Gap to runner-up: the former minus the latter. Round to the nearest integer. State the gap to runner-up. -24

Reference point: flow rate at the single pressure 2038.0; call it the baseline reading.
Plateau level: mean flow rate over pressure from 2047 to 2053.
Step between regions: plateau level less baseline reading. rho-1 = 66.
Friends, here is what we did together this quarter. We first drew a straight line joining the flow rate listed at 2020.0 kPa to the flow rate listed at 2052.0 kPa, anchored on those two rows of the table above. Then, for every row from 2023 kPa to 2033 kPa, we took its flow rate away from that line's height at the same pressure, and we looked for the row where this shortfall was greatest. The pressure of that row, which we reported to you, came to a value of 2030.0 kPa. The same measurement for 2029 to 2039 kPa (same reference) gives 2030.0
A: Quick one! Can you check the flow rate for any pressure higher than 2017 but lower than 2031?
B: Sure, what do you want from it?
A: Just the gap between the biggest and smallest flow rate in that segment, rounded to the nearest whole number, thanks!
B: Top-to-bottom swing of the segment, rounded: 77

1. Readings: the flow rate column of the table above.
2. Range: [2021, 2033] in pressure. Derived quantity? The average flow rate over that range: 193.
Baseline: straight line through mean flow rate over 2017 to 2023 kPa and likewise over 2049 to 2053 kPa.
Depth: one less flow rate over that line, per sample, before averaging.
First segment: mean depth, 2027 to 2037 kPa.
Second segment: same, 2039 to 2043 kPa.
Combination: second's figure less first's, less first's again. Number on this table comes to -0.47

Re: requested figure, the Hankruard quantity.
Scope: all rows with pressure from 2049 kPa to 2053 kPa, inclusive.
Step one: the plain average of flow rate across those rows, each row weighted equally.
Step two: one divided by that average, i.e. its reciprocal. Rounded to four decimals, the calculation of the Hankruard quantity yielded 0.0029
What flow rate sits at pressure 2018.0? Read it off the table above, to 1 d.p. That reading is 253.7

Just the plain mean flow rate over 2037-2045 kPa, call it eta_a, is 294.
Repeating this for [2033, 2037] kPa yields 227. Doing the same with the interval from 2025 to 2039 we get 212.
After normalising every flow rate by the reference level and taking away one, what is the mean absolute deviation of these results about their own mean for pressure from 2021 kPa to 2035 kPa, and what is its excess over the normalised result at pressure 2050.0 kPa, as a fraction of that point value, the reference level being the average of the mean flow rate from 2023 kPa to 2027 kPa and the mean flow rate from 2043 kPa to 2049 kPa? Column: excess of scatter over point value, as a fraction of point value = -0.82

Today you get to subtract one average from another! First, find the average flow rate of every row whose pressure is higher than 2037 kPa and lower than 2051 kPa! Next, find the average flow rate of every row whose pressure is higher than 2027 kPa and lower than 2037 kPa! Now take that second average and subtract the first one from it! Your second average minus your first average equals -106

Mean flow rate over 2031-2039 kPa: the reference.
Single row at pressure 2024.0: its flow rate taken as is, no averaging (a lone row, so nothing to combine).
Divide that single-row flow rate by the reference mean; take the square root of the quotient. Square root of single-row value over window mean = 0.95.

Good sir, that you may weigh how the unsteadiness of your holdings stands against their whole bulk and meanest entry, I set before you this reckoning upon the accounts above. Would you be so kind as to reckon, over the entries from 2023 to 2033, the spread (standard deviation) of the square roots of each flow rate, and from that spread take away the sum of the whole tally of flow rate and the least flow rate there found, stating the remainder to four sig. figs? -1135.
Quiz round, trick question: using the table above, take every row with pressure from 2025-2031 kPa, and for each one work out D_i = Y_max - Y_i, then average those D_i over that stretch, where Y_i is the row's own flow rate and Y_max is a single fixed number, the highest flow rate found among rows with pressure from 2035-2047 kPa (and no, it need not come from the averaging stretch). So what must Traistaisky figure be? 138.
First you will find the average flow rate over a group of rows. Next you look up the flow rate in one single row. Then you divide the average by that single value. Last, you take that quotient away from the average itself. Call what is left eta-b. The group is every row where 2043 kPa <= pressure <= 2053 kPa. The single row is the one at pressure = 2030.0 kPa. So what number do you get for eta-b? 330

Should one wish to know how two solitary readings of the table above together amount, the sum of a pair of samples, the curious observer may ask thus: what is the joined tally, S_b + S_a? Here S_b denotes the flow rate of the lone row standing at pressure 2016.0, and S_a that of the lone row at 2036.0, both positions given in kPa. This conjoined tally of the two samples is 514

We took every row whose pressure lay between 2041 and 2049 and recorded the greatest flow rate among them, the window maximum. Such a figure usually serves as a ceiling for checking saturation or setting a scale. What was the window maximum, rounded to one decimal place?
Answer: 351.4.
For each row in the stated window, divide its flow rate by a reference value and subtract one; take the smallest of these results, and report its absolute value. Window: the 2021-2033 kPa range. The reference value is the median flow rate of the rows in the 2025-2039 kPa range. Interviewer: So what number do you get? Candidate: 0.1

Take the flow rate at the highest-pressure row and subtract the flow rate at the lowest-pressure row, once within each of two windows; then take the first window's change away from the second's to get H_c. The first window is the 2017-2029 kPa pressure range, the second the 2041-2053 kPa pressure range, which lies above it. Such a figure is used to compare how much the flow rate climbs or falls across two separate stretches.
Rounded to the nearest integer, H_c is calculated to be 123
